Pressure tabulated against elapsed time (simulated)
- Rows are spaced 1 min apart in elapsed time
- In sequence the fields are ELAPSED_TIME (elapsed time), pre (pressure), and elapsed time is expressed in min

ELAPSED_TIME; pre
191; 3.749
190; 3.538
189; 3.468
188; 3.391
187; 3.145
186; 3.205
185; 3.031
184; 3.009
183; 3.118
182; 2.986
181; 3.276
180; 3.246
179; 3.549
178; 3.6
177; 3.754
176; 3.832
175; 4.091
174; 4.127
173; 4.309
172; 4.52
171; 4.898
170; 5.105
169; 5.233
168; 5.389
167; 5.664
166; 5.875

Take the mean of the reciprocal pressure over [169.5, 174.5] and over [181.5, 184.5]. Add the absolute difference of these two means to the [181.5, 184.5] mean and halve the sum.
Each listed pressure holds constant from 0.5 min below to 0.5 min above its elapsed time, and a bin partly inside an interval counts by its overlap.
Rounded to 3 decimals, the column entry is 0.220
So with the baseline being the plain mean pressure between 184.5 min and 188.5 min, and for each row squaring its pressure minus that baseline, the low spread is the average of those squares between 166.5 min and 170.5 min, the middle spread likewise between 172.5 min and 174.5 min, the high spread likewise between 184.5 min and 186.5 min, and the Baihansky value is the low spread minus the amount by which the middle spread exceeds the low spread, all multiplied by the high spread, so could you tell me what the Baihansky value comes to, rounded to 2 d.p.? 0.11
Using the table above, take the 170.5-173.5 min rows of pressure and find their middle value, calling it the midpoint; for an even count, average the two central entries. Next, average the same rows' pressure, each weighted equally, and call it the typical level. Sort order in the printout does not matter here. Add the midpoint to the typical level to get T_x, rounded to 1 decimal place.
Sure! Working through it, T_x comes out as 9.1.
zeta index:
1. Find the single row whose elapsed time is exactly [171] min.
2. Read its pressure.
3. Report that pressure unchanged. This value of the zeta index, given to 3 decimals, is 4.898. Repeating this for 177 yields 3.754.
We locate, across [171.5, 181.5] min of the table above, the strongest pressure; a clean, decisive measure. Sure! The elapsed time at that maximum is 172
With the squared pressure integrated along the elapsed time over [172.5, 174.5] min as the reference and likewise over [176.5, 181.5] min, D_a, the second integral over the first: 1.7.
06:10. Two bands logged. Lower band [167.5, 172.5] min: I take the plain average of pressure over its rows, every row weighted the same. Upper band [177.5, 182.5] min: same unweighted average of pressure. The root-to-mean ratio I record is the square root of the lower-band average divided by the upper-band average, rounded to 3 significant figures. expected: 0.673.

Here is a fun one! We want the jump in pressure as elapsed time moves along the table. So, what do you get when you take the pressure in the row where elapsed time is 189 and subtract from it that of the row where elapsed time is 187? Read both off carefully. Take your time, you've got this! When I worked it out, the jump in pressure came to 0.3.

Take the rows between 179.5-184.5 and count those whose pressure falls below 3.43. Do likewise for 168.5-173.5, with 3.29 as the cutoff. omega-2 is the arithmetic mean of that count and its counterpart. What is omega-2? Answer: 2.5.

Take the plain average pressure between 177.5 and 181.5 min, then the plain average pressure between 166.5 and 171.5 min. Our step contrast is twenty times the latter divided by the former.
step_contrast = 31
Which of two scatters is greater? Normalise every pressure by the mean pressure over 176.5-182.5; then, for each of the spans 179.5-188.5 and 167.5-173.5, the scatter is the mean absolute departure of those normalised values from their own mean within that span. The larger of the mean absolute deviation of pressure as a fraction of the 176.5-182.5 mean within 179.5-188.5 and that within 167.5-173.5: 0.098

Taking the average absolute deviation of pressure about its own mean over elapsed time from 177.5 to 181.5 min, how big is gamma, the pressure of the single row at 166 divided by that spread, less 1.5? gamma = 36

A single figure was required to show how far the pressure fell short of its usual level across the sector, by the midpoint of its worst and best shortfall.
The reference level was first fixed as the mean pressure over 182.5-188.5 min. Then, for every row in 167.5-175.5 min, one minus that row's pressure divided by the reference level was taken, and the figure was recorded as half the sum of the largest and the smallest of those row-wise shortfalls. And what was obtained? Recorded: -0.50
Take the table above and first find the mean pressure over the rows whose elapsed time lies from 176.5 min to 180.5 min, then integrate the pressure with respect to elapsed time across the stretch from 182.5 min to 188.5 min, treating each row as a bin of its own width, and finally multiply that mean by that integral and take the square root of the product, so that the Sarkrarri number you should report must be 8.2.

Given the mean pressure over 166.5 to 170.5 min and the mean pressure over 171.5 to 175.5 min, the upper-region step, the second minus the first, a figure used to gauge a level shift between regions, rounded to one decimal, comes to -1.1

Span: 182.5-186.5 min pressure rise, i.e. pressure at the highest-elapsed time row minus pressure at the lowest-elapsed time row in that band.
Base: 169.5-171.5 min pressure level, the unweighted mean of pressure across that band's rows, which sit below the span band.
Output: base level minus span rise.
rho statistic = 4.9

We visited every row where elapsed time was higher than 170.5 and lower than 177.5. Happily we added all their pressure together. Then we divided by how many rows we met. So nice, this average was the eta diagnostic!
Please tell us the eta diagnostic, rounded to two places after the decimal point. 4.22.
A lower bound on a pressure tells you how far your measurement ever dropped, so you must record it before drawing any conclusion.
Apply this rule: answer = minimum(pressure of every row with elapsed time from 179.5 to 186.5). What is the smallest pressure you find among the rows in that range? 2.986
